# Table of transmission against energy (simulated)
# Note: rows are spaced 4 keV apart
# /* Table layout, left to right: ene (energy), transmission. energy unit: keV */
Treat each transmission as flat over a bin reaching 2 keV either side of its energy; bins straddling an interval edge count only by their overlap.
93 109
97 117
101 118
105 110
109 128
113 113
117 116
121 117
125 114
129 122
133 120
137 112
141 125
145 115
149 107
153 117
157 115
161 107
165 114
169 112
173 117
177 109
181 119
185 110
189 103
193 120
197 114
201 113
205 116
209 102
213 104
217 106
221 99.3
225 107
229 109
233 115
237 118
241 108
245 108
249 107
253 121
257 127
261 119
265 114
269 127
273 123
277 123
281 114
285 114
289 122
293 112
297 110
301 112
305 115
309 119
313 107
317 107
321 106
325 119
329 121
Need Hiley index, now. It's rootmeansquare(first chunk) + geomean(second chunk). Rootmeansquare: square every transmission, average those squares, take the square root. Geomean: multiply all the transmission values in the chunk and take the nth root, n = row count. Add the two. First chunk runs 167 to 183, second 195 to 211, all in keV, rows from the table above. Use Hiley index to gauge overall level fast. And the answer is 225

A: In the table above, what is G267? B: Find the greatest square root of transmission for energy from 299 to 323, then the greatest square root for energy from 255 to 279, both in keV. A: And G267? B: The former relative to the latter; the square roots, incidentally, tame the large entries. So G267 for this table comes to 0.97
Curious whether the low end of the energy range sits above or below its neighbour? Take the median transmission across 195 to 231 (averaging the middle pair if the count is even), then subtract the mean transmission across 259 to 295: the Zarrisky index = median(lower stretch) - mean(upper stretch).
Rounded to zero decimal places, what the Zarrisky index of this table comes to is -12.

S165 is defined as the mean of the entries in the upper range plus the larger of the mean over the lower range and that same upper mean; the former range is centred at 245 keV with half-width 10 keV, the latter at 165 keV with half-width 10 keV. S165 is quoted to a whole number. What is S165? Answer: 225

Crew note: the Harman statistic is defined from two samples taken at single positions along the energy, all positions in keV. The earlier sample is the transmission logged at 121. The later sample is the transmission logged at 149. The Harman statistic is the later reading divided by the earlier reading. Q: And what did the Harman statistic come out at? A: 0.91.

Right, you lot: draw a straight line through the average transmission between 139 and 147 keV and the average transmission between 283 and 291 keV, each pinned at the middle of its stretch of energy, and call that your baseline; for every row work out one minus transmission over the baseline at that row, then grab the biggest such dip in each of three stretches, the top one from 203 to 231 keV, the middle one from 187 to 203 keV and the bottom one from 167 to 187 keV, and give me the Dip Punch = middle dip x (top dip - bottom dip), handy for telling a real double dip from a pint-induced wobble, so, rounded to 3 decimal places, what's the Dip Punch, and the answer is 0.011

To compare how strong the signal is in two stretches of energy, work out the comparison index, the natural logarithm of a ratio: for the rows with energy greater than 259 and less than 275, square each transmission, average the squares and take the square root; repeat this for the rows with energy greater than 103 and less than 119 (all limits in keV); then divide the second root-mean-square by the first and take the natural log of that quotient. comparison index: -0.03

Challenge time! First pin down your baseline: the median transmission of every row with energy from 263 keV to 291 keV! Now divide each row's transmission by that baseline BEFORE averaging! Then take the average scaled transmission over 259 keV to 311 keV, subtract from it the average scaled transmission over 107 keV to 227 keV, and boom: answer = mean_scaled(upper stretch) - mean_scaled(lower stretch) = 0.034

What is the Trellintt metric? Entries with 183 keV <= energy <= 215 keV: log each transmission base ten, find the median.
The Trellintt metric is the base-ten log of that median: 0.311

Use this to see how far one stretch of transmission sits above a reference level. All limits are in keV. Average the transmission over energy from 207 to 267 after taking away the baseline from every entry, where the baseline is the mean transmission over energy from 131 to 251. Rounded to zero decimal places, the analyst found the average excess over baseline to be -1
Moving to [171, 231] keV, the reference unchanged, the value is -2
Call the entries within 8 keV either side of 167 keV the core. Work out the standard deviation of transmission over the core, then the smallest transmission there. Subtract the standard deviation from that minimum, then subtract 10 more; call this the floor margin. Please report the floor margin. 93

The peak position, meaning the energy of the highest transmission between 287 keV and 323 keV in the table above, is 289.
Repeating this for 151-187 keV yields 181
